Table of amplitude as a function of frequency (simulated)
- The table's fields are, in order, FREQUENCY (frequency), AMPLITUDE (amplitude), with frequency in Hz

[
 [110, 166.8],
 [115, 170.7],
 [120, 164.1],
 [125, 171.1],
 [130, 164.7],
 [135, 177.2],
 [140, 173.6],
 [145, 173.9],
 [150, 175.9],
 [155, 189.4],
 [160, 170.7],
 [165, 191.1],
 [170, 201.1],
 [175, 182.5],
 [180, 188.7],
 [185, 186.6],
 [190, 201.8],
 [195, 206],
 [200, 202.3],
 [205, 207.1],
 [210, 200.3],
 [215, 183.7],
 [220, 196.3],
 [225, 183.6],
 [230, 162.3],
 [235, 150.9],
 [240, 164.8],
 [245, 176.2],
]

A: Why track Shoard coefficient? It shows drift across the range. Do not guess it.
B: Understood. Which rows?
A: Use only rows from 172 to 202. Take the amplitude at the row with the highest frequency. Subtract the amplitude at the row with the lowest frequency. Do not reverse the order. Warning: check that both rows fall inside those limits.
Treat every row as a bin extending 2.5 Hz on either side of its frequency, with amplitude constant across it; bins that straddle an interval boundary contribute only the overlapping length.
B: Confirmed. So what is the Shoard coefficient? 20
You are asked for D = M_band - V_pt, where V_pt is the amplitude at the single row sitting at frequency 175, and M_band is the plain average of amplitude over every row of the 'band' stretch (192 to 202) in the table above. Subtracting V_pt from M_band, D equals 22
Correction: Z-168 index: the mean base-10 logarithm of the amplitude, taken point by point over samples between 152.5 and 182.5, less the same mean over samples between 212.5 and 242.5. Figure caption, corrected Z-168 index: 0.034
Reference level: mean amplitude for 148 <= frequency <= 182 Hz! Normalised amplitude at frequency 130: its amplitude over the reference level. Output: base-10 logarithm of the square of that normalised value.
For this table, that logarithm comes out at -0.10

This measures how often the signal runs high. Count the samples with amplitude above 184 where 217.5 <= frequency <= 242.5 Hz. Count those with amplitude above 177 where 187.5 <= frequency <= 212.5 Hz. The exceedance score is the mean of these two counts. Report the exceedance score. 3.0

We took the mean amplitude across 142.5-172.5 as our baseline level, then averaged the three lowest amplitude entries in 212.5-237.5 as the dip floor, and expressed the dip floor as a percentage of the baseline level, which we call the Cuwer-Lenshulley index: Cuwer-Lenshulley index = 90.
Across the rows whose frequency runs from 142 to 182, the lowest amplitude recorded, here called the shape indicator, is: 170.7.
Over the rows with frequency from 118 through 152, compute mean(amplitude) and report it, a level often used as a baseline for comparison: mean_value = 172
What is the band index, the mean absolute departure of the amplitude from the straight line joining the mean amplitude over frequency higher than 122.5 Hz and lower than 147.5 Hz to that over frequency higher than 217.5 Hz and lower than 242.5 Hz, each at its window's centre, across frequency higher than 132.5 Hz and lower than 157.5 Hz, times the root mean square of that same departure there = 50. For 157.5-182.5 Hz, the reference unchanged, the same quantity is 277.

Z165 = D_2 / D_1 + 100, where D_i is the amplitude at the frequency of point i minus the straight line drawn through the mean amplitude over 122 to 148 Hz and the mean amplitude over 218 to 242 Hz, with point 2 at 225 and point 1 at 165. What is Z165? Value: 100.6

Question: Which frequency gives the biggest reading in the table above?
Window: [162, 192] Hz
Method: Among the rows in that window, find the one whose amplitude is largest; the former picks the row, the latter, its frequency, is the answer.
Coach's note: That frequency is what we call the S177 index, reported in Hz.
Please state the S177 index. 190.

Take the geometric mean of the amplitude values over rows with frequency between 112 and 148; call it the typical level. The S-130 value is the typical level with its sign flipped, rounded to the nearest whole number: -171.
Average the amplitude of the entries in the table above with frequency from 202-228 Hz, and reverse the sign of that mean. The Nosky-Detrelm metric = -194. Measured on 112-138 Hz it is -170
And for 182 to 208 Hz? -201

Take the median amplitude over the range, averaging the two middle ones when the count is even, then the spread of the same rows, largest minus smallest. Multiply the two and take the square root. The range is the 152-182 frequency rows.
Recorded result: 76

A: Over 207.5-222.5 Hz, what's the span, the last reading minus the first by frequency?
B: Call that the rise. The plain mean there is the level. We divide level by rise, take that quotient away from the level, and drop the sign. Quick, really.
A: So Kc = 242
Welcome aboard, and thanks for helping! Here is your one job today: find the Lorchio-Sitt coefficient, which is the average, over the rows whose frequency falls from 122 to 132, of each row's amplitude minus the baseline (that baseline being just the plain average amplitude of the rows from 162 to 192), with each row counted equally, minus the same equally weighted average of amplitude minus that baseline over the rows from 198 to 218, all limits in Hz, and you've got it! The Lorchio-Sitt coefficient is -30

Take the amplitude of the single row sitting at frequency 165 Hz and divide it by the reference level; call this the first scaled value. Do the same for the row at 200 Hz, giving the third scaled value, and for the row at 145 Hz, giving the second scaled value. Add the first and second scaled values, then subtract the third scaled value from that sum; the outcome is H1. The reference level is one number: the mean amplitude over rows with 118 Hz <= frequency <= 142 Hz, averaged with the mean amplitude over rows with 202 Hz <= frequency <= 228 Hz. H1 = 0.89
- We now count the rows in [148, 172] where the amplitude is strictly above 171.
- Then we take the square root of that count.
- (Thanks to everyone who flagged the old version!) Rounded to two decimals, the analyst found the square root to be 2.00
